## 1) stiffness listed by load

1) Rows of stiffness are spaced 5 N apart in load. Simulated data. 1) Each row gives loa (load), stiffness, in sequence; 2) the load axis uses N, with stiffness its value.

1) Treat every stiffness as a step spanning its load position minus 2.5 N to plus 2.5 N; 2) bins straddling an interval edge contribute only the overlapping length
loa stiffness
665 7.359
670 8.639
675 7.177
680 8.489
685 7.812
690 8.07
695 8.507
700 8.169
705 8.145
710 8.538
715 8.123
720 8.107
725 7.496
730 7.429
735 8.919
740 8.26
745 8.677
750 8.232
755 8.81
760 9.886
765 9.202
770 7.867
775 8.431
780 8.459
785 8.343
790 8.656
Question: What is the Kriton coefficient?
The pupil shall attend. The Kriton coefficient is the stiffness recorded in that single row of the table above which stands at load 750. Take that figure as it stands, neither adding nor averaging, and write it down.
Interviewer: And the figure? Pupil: 8.232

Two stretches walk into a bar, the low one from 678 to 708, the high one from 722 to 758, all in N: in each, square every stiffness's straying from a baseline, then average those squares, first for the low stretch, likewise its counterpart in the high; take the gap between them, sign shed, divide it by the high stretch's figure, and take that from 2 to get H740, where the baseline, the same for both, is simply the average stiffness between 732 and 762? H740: 1.7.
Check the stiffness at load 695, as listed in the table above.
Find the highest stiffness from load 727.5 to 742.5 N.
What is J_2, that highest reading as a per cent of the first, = 105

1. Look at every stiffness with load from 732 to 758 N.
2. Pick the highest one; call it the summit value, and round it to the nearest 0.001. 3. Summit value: 8.919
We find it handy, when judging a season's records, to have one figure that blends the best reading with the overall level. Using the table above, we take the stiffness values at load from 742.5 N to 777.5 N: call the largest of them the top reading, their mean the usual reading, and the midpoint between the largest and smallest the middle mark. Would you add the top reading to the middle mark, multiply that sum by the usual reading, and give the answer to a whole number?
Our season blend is 164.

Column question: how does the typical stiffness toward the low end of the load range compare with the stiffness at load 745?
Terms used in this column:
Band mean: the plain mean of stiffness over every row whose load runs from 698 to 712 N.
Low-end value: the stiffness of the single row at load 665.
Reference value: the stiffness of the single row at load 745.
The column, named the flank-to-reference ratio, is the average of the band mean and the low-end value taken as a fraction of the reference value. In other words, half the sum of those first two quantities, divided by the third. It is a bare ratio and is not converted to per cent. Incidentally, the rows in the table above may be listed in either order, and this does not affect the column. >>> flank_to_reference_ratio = 0.90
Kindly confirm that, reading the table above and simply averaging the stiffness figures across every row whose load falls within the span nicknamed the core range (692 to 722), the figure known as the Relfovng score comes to 8.26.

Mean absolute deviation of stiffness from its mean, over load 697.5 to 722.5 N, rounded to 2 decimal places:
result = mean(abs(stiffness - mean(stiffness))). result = 0.13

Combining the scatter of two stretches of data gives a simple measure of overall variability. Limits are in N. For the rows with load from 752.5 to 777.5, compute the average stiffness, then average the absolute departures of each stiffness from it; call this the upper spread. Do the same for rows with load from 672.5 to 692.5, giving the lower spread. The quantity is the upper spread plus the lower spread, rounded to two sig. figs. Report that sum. 0.96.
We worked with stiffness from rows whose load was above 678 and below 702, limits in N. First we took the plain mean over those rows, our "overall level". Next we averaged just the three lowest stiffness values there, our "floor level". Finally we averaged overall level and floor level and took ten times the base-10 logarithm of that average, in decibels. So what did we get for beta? 9.09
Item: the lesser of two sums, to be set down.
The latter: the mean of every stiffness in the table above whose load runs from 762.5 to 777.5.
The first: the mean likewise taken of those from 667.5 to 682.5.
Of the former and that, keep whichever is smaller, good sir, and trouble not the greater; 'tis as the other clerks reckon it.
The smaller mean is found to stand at 8.10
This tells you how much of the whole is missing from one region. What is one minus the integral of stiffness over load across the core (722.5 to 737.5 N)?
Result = -118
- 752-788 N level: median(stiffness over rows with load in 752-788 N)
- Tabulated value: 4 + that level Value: 12.5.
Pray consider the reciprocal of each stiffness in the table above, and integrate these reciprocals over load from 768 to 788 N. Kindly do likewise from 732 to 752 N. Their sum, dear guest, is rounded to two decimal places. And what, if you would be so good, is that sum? 4.77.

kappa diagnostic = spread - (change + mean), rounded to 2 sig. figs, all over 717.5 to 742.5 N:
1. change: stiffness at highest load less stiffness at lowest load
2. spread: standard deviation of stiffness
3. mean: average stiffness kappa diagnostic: -7.6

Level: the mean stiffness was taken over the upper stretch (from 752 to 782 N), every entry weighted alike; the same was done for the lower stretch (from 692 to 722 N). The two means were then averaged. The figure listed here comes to 8.52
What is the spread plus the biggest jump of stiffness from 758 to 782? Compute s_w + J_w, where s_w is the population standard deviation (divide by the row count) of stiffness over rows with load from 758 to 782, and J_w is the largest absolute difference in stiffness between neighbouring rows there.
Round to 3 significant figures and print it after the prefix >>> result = 2.04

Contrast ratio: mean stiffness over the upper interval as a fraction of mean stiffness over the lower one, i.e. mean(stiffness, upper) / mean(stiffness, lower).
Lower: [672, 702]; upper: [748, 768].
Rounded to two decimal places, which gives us 1.12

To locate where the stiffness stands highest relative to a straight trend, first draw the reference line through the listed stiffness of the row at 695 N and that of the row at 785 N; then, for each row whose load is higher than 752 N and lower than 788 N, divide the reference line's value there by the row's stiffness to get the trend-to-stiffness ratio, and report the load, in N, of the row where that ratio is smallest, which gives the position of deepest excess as 760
